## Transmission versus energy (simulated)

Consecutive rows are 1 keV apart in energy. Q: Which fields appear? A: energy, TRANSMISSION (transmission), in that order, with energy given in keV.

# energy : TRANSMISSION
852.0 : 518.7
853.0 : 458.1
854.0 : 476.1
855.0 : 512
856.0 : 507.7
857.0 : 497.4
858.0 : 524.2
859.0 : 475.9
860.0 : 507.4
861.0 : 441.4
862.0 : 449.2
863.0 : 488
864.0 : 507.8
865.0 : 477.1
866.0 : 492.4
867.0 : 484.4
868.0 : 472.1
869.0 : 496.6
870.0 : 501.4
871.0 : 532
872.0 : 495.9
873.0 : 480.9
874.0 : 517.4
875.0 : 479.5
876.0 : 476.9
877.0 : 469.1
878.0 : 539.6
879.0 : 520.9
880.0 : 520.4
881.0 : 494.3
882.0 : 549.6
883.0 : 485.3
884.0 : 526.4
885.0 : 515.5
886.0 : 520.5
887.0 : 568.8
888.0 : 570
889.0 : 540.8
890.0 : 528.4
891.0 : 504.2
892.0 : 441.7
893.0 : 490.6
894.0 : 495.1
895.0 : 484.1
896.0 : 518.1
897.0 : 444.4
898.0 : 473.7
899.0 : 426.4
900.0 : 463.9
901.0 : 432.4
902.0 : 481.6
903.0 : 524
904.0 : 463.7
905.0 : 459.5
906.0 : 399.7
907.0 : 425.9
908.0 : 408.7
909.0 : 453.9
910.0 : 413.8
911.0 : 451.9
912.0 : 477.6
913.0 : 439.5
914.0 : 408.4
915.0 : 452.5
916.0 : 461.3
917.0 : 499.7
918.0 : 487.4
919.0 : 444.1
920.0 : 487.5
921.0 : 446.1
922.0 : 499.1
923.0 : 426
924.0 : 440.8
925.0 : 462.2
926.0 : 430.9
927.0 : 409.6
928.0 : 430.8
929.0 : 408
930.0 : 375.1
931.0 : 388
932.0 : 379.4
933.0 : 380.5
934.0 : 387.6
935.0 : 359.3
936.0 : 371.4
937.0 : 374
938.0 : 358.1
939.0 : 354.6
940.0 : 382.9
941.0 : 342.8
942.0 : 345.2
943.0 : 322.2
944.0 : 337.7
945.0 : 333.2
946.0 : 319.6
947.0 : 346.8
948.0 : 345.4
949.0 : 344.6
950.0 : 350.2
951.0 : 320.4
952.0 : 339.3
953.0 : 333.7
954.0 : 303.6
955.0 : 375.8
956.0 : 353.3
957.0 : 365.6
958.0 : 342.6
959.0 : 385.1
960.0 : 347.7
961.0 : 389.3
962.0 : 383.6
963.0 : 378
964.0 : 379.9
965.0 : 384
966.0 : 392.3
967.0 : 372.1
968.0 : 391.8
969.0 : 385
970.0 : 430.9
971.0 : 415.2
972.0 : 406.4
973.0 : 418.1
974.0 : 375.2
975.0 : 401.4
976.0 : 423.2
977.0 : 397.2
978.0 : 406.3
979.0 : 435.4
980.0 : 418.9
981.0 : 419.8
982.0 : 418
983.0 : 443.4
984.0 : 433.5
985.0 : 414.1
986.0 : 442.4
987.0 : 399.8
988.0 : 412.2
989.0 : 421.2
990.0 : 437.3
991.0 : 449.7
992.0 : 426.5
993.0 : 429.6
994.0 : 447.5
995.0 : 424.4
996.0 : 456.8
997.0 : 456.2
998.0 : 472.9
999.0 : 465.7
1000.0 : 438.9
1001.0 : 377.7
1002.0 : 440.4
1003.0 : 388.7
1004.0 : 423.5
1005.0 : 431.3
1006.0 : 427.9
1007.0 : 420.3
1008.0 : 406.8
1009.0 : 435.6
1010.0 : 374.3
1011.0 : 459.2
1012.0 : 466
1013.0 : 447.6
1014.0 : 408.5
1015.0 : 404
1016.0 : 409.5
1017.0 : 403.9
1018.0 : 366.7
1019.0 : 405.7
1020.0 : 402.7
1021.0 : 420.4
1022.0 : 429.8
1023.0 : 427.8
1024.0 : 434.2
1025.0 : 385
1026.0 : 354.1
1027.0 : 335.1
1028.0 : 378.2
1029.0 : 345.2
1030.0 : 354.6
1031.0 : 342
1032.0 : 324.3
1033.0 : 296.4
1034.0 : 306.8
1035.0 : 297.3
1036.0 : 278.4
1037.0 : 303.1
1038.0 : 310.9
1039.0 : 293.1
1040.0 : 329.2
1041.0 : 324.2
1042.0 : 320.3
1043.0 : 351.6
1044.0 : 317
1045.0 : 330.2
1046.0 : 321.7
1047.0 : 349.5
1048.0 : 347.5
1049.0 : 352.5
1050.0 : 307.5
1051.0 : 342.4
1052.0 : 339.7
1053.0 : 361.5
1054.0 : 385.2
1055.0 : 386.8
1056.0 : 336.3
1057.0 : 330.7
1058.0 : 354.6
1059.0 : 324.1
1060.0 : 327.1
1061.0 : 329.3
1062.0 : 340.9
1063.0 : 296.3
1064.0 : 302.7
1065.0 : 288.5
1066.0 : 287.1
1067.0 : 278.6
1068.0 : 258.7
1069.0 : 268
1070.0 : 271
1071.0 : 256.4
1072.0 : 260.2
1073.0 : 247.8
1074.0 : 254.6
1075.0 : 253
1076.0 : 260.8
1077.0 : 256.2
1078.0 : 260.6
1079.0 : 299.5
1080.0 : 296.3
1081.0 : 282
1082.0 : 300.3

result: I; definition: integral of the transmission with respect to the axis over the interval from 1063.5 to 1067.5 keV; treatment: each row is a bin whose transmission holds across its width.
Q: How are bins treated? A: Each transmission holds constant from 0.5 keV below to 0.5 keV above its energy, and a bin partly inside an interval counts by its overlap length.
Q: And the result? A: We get 1157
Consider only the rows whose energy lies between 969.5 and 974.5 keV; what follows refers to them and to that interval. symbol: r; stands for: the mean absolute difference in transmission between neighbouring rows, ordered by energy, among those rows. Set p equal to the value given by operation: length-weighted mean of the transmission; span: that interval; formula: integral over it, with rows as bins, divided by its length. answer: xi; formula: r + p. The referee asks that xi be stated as 429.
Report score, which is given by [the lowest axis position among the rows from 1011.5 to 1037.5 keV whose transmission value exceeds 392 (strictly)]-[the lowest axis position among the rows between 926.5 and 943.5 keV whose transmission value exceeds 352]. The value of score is 85 keV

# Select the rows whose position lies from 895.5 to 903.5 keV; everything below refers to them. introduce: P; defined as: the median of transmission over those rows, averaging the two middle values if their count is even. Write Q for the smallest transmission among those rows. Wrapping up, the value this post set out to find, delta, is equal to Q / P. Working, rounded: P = 469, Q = 426.4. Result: 0.910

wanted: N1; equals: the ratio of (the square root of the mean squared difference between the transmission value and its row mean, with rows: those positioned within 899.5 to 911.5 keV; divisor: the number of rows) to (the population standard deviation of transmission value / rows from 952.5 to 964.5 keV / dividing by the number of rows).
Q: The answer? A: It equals 1.3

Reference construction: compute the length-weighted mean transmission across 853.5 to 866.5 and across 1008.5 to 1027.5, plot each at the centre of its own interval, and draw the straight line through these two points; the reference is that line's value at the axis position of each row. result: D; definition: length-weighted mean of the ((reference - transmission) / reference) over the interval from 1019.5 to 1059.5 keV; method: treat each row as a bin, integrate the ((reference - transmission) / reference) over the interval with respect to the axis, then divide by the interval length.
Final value 0.13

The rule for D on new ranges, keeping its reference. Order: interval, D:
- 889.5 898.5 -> -0.03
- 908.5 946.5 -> 0.10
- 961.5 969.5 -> 0.12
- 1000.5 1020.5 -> -0.01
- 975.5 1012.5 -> -0.02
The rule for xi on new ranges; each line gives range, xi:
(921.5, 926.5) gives 487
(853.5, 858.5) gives 523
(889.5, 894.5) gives 527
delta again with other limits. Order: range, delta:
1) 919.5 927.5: 0.924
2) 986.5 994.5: 0.934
